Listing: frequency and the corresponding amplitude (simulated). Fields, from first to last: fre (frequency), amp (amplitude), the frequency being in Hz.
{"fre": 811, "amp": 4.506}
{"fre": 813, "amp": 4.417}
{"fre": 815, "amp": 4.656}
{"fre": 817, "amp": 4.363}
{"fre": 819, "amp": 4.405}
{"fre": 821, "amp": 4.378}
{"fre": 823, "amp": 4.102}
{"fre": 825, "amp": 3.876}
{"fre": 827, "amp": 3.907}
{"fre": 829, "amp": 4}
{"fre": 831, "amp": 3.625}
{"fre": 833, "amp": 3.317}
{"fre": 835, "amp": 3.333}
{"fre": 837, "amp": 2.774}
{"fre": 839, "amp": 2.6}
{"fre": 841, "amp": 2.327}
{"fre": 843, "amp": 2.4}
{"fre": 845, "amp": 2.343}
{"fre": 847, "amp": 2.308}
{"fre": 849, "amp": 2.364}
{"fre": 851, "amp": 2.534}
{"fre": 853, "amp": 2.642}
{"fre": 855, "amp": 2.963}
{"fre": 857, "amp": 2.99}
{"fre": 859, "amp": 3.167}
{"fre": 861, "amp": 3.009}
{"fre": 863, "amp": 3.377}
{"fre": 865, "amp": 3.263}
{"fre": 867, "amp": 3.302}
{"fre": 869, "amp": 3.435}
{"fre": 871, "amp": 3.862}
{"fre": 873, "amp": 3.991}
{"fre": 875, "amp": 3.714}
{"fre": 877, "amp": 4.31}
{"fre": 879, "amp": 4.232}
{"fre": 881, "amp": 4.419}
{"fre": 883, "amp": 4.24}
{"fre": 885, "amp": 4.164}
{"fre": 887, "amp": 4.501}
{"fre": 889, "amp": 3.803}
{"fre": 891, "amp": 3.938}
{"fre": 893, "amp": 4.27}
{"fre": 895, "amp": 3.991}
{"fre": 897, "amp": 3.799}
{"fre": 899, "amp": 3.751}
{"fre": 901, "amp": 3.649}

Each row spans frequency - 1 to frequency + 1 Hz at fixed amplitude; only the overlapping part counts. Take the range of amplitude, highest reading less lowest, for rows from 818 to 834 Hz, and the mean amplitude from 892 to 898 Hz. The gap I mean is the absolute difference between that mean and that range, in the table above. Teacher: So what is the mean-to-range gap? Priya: 2.93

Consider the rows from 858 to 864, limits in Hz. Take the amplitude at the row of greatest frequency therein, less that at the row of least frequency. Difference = 0.2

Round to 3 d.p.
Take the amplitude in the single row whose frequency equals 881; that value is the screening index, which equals 4.419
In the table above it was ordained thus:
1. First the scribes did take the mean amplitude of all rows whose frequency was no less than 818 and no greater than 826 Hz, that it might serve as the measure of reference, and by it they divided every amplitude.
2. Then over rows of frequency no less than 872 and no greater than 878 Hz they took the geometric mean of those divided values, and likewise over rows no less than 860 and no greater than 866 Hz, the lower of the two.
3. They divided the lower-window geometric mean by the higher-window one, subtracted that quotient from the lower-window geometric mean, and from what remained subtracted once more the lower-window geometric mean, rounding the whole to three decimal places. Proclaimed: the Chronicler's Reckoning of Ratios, -0.804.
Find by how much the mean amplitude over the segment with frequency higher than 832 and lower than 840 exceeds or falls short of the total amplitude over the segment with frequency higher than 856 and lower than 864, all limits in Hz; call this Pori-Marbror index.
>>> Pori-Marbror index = -9.5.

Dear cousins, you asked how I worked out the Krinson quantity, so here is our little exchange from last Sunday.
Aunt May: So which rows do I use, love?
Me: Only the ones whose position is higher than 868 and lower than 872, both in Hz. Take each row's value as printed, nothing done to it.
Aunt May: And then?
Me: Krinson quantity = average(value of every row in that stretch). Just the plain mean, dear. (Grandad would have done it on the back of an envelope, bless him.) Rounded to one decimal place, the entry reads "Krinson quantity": 3.6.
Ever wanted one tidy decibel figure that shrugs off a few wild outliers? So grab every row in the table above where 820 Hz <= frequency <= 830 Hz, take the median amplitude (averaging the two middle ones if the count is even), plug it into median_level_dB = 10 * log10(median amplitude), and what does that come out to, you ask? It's 6.0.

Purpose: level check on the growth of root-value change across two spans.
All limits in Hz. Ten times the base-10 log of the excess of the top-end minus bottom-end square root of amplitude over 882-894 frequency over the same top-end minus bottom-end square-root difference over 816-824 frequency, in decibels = -12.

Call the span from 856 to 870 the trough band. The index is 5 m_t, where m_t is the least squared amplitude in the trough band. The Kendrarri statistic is 45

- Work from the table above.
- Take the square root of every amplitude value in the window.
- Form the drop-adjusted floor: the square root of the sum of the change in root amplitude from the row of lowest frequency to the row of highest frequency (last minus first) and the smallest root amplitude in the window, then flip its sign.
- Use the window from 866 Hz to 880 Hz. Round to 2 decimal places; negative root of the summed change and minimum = -1.43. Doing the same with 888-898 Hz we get -1.40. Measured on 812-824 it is -1.40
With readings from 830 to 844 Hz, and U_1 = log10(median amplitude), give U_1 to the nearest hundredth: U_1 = 0.44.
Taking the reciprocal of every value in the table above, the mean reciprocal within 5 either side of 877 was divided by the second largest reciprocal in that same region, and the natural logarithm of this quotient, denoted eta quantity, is -0.031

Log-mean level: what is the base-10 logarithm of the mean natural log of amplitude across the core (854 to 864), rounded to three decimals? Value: 0.053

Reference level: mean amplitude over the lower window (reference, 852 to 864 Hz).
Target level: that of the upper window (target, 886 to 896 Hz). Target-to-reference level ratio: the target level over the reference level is 1.36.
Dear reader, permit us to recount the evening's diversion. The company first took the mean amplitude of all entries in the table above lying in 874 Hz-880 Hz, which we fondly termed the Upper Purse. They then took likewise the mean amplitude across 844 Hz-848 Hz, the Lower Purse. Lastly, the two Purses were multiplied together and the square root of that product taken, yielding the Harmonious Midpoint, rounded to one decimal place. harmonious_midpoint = 3.1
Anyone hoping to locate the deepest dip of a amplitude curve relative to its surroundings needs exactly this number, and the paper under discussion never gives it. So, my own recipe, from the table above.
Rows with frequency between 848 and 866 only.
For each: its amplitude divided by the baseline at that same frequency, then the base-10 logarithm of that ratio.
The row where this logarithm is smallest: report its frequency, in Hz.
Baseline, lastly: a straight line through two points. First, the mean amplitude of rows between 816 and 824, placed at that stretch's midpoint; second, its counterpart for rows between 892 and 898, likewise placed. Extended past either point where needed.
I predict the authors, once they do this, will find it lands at 849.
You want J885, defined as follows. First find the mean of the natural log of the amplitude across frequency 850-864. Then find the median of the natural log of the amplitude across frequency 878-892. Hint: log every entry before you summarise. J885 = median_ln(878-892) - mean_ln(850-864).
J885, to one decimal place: 0.4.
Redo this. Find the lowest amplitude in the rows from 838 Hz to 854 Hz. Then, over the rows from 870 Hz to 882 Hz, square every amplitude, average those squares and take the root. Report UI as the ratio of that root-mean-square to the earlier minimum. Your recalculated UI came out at 1.77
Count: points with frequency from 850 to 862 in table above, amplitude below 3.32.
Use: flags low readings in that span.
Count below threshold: 6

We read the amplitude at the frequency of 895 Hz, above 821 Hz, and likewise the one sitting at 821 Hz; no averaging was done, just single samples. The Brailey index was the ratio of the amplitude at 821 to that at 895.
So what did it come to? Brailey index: 1.10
